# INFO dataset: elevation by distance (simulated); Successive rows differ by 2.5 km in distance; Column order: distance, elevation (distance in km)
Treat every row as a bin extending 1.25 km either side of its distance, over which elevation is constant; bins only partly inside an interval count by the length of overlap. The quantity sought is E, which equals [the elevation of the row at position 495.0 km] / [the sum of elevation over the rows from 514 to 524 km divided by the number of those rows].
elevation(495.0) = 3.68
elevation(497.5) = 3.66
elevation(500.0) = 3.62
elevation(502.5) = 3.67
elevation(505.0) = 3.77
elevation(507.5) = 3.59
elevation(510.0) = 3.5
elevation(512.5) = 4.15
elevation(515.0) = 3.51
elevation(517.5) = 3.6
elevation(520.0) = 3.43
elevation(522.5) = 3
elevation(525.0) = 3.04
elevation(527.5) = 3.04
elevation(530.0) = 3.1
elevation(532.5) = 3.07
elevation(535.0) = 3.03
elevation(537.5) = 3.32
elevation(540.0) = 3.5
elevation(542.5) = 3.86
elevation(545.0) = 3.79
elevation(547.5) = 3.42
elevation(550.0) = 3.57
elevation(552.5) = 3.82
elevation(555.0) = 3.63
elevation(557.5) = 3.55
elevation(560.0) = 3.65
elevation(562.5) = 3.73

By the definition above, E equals 1.09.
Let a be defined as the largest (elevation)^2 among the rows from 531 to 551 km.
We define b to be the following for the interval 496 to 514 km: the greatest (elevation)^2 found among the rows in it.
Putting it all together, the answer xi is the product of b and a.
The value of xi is 257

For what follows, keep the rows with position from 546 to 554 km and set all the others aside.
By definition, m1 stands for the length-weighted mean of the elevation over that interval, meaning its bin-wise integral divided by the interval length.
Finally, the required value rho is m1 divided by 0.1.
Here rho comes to 36.1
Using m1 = 3.61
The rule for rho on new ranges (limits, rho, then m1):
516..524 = 33.4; 3.34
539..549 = 36.4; 3.64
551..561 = 36.6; 3.66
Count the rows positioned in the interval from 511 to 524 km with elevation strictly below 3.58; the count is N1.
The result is 3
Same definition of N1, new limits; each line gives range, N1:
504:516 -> 2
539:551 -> 3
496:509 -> 0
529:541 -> 5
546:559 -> 3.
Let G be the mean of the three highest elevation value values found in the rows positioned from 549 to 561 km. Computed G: 3.70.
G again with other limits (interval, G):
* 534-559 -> 3.82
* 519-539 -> 3.28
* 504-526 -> 3.84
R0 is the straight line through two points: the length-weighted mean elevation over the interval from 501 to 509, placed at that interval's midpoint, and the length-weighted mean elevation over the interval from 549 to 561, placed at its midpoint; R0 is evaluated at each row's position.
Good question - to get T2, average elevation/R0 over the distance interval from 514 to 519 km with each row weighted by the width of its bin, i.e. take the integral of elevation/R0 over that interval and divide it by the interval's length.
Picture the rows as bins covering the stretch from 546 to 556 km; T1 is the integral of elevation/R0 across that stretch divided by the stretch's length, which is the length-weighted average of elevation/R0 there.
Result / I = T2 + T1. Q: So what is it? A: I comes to 1.96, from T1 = 0.99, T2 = 0.97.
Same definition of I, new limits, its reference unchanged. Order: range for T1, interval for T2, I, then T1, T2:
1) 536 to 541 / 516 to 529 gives 1.81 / 0.93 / 0.88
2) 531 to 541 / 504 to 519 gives 1.89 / 0.88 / 1.00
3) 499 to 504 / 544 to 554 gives 1.99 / 0.99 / 1.00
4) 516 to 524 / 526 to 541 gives 1.78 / 0.91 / 0.87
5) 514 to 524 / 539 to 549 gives 1.92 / 0.92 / 1.00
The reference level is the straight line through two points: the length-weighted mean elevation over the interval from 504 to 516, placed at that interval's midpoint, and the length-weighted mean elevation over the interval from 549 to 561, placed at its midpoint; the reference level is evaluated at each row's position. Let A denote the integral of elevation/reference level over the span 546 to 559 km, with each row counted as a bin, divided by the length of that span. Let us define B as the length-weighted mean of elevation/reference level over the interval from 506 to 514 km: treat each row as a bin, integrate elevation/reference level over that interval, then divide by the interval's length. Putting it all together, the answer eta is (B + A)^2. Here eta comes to 3.99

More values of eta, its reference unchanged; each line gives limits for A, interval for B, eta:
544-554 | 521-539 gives 3.38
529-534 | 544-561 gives 3.36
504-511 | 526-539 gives 3.33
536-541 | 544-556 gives 3.69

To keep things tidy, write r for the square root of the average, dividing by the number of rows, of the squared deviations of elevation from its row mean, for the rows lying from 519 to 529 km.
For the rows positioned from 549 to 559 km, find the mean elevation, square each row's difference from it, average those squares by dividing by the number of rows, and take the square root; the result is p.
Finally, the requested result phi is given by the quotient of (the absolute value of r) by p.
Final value 1.6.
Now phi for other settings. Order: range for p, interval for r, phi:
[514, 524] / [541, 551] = 0.8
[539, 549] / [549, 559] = 0.6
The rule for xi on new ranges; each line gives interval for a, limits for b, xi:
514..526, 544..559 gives 189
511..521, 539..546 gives 257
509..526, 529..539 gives 190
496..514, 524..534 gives 166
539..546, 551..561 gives 217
